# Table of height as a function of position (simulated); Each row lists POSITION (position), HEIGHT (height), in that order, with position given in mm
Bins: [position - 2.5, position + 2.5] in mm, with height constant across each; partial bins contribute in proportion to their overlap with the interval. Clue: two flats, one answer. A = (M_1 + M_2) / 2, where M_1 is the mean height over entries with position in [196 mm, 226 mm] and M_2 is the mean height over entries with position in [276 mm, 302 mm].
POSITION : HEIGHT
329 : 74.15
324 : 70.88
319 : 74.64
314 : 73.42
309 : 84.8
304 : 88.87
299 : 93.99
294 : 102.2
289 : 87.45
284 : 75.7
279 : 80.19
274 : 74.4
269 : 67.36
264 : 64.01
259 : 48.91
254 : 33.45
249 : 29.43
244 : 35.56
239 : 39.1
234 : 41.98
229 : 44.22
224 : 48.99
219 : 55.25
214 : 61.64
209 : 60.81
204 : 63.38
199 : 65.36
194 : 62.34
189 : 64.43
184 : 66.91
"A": 74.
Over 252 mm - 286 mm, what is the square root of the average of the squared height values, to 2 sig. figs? 65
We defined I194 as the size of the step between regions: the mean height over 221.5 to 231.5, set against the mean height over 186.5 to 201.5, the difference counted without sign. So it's 17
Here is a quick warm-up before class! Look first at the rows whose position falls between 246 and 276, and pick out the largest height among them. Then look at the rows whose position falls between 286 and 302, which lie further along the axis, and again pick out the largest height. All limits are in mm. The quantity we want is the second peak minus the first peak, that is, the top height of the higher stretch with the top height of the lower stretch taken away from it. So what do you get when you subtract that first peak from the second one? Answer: 28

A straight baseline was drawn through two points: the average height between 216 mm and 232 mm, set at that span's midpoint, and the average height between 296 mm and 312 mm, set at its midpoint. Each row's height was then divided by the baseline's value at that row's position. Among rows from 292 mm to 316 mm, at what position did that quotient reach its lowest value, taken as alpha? 314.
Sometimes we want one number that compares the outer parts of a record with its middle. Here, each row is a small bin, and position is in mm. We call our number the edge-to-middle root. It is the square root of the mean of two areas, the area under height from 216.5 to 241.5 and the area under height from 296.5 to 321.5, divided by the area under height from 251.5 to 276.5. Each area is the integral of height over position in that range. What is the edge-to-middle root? 1.1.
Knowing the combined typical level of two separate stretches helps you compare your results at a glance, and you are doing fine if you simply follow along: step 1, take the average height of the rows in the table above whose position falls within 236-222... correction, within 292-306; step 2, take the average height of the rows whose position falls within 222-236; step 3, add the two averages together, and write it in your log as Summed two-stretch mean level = 140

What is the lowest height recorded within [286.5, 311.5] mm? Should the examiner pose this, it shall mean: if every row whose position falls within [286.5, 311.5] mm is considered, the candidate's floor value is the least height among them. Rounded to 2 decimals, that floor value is 84.80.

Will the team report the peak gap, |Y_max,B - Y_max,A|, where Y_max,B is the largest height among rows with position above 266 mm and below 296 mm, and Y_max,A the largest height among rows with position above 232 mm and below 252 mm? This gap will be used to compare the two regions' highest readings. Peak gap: 60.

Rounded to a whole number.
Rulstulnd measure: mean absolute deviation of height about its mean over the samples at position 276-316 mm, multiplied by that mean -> 627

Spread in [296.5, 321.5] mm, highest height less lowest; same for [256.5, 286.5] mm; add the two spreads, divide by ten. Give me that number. 5.2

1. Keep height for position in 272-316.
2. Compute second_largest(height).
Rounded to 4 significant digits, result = 93.99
